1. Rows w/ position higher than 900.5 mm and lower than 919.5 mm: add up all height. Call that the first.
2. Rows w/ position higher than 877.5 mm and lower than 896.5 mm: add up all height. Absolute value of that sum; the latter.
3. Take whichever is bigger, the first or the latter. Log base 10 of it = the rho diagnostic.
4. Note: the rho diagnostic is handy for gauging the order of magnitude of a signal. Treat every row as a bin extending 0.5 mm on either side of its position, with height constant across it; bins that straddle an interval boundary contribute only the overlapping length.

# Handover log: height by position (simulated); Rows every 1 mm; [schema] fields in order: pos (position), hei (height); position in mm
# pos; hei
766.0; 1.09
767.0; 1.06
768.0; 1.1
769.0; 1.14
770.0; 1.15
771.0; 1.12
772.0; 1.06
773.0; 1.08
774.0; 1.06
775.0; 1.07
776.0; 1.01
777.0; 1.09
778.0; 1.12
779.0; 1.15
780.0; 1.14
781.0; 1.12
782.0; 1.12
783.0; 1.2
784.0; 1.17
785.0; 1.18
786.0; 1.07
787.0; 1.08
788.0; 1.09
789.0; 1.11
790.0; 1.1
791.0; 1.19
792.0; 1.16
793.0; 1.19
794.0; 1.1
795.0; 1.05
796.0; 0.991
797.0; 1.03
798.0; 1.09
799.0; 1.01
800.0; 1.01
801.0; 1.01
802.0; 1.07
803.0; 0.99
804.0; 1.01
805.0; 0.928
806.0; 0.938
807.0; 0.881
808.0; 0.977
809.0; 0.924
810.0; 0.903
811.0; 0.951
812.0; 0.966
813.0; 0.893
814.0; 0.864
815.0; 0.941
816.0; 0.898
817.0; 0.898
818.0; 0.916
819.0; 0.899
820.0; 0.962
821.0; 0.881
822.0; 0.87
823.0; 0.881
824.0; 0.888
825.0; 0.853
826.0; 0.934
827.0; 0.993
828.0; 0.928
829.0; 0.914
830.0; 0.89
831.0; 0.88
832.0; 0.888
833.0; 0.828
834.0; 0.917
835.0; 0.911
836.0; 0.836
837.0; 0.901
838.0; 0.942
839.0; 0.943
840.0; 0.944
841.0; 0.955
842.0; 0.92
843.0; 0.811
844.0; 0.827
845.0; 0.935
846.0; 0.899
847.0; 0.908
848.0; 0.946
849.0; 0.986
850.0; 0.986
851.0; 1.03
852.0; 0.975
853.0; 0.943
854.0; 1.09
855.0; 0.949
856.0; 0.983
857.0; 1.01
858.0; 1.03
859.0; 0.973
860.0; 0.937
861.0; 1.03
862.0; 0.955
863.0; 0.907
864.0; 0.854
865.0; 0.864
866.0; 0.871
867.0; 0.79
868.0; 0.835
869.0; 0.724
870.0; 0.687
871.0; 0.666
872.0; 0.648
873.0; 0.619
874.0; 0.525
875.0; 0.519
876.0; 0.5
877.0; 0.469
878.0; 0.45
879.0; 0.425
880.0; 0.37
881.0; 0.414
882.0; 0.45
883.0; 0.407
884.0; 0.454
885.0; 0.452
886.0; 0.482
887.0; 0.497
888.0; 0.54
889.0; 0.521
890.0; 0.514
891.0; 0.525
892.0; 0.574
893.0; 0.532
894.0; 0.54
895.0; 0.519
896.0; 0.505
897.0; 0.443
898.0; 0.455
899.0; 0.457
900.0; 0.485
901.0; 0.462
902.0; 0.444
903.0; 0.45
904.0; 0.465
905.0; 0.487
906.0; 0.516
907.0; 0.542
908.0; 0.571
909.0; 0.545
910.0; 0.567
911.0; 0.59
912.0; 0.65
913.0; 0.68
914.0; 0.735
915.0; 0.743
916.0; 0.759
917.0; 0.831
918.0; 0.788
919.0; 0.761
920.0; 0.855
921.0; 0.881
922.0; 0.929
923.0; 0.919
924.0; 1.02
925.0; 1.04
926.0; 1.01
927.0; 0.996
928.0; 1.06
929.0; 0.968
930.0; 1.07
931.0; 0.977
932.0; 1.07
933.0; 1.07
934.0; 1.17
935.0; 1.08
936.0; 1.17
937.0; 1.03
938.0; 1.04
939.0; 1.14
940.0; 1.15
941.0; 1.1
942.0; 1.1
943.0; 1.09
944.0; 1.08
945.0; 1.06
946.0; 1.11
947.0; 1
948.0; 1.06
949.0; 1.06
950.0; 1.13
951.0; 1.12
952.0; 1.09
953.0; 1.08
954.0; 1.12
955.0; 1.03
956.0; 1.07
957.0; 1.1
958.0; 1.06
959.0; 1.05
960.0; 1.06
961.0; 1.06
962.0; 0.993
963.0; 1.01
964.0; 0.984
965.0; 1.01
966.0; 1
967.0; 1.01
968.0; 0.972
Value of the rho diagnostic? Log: 1.06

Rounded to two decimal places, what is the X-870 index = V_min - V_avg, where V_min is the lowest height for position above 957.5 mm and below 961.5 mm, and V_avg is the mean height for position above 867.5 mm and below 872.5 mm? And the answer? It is 0.34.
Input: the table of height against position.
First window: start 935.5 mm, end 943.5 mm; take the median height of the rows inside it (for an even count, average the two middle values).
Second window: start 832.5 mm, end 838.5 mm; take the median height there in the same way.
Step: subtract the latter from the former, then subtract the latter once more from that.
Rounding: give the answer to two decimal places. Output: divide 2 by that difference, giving -2.81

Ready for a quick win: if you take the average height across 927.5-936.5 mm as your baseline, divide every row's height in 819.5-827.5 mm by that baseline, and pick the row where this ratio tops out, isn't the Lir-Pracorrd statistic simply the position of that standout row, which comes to 827.0 mm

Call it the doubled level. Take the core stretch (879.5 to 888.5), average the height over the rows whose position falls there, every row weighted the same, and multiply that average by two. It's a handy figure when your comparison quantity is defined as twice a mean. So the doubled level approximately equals 0.90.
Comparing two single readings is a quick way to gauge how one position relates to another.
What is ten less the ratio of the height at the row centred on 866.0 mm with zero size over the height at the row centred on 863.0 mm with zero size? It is 9.04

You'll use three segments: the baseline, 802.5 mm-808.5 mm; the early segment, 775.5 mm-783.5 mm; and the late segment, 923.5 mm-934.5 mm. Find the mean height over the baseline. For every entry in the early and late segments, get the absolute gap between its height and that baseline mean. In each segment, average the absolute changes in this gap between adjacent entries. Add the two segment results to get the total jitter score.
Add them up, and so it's 0.097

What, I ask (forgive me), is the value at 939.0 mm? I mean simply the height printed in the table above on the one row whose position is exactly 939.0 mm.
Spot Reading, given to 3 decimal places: 1.140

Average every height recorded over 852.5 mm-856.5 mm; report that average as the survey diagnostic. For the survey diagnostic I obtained 0.99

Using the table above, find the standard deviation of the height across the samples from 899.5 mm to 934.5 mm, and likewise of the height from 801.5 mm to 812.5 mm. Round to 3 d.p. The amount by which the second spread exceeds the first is -0.175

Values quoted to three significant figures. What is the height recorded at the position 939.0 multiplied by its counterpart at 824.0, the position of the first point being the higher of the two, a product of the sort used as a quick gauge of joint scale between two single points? 1.01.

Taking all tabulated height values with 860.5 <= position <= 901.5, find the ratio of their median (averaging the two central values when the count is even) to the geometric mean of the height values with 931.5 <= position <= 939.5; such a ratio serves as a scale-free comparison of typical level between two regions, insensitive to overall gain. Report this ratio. 0.47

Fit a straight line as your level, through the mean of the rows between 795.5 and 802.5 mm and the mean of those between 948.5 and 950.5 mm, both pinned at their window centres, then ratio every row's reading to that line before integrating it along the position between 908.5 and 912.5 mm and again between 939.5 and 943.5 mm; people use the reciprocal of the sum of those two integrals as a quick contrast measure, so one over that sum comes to 0.16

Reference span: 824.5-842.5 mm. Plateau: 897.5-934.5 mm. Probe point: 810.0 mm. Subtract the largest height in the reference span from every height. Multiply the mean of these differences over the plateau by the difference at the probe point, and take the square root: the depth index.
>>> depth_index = 0.15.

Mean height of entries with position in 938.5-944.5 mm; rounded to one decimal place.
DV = 1.1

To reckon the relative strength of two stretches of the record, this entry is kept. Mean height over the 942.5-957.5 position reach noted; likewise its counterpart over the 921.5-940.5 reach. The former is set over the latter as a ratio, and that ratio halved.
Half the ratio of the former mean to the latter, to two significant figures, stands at 0.52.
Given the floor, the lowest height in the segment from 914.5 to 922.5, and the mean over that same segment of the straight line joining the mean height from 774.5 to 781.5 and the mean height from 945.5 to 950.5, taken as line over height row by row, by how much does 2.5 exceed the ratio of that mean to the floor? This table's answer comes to 0.72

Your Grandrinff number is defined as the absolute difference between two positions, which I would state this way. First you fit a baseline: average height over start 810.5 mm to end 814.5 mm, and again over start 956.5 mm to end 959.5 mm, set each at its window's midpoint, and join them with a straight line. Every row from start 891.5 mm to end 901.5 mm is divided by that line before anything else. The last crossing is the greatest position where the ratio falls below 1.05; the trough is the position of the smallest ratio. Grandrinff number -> 4 mm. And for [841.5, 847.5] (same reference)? 4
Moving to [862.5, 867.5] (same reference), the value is 0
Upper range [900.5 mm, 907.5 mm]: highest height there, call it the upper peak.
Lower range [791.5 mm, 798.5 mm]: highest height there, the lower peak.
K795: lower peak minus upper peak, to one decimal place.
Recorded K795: 0.6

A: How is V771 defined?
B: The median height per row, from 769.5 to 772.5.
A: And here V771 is 1.1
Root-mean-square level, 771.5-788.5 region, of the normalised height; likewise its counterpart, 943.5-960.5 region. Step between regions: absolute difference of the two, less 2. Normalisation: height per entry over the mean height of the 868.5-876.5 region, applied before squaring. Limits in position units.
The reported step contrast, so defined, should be -1.95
